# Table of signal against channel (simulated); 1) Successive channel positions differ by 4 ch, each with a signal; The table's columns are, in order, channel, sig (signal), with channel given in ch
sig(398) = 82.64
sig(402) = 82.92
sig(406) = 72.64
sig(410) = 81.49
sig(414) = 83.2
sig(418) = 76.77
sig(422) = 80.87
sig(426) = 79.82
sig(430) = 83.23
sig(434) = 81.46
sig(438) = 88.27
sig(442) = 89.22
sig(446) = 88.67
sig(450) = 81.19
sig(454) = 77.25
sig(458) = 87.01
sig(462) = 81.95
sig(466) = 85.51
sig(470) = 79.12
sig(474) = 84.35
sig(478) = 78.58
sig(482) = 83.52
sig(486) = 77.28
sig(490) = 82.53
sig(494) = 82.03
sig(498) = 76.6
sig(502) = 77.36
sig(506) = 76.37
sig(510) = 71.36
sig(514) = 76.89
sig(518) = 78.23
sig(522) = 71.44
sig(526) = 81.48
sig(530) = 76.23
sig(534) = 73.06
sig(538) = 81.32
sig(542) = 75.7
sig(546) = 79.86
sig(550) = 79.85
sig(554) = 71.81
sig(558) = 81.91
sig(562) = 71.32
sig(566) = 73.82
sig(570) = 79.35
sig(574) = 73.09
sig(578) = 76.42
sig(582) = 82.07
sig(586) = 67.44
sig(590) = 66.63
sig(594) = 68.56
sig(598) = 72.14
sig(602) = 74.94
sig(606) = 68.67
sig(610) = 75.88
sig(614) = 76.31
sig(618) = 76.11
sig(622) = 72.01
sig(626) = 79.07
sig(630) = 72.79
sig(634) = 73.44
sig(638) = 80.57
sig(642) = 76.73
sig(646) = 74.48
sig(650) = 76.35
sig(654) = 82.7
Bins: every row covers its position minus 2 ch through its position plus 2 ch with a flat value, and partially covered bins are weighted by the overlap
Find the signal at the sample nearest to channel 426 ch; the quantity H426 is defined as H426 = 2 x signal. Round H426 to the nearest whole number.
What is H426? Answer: 160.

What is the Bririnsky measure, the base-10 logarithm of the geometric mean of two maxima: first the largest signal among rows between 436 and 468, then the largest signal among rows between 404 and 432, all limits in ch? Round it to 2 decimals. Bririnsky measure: 1.94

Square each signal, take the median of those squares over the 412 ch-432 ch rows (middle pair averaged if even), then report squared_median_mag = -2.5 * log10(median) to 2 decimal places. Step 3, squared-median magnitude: -9.54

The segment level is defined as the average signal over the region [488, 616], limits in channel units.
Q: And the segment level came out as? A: 76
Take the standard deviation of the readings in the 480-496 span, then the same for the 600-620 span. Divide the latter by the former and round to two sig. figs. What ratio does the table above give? 1.2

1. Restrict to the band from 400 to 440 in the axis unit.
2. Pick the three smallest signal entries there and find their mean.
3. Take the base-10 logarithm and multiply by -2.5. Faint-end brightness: -4.71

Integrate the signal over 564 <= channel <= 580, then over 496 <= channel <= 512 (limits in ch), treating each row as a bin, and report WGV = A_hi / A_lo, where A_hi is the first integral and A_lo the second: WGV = 1.00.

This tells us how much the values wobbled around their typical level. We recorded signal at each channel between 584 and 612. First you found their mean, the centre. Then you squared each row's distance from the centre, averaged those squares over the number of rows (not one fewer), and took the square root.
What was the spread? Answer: 3.4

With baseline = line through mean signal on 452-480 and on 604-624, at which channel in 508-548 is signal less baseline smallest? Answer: 510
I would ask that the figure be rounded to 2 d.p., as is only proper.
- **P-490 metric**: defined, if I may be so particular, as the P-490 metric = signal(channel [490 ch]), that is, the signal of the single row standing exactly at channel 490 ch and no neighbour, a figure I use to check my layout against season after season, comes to 82.53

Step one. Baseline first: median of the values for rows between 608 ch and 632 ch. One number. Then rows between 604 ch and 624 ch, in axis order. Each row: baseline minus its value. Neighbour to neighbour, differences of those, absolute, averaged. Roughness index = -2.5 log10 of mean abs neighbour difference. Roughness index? -1.2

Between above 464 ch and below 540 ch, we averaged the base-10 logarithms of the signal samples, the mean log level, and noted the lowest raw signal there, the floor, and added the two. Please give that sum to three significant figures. 73.3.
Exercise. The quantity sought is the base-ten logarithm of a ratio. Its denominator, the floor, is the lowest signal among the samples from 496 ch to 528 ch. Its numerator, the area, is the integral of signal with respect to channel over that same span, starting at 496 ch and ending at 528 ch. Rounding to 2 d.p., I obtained 1.53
